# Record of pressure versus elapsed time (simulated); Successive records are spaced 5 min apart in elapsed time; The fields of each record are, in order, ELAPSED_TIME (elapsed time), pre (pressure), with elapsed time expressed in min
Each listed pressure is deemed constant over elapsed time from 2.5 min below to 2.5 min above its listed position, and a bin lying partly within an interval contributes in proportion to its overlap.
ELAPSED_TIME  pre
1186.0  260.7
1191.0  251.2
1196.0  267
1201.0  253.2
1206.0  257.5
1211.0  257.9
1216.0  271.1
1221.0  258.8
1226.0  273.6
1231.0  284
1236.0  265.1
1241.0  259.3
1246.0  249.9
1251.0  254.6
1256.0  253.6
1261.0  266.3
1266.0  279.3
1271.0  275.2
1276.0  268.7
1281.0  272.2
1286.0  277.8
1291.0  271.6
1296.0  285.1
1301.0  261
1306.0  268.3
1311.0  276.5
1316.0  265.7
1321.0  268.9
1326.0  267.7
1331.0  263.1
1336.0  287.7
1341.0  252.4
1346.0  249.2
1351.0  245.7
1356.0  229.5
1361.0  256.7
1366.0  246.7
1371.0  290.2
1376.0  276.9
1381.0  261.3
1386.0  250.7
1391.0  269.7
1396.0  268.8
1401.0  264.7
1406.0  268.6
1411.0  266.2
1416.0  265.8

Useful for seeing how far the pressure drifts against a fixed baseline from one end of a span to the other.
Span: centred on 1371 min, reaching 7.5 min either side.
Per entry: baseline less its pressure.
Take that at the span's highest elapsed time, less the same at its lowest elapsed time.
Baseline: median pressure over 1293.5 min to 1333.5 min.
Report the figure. -30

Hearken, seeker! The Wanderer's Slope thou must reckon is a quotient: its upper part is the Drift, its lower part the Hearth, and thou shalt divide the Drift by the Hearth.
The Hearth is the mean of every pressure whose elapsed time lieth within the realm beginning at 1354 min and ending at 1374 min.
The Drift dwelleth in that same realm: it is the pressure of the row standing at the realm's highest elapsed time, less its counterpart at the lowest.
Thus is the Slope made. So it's 0.24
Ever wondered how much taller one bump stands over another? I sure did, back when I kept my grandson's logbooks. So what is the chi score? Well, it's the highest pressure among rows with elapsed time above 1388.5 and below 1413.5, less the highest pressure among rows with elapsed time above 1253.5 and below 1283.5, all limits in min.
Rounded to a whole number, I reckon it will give -10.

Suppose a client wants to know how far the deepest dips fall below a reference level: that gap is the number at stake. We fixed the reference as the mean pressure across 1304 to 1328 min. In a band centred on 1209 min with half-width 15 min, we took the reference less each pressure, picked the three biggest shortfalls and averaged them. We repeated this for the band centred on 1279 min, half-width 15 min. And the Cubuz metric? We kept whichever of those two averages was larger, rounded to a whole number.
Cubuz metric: 13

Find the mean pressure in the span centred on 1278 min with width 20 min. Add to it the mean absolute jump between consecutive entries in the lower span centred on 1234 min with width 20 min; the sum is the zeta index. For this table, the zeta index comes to 285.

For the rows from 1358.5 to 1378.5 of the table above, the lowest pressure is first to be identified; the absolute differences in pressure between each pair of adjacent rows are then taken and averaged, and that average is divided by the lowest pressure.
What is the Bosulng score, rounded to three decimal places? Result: 0.090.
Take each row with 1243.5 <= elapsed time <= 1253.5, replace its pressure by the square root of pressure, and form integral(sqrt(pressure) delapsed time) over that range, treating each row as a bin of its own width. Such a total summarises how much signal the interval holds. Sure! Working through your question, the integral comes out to 159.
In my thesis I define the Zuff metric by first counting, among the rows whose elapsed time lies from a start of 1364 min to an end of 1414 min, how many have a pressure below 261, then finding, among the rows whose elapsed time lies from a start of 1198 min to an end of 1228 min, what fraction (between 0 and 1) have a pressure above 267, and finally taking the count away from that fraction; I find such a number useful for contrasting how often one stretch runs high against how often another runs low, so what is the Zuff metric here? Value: -1.7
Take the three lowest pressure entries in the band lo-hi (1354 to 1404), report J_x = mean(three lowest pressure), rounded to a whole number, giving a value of 242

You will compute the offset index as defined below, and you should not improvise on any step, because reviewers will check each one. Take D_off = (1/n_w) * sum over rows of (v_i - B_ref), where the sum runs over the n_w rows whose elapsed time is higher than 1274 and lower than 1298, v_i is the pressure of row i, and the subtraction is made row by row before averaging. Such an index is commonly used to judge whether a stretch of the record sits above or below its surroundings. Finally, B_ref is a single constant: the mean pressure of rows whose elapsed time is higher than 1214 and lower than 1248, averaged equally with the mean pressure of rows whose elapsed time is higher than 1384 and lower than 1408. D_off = 10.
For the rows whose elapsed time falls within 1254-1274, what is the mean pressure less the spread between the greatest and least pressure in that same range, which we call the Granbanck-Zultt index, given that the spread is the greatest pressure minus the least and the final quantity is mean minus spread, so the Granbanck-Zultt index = 243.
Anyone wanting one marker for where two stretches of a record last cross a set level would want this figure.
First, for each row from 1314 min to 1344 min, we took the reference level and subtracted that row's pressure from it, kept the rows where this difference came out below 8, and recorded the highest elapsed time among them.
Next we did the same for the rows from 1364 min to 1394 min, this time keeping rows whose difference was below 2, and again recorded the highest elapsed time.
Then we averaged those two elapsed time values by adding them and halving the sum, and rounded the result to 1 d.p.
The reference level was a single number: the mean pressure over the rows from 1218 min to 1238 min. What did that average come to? 1363.5 min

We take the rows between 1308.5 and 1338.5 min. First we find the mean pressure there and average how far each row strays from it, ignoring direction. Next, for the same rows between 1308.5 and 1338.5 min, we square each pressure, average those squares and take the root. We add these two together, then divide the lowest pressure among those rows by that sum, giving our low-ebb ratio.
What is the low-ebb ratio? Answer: 0.944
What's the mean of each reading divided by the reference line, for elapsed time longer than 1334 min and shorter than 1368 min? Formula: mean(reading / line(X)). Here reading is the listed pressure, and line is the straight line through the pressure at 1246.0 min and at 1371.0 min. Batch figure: 0.89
